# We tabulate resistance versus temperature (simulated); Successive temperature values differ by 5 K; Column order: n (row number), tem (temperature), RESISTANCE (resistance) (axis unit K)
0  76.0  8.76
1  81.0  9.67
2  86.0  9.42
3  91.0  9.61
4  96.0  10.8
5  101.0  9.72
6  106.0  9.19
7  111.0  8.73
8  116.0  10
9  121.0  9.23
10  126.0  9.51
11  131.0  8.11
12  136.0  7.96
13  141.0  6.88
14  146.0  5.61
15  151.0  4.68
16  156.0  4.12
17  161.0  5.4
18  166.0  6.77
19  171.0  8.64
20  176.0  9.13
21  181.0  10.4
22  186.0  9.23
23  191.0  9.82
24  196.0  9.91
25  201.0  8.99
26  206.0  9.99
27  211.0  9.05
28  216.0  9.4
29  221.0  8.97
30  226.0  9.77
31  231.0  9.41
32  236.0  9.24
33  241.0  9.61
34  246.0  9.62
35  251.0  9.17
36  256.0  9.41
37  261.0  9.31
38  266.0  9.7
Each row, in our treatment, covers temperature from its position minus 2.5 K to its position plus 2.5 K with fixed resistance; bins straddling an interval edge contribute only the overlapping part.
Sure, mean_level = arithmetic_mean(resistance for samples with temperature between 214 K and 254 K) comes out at 9.40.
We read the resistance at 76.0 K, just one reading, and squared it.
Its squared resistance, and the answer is 77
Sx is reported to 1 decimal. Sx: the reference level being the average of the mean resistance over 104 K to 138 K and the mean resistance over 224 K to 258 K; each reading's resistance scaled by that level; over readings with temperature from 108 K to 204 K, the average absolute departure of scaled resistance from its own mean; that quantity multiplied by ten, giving 1.7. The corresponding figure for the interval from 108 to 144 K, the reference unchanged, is 0.9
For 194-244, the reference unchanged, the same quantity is 0.3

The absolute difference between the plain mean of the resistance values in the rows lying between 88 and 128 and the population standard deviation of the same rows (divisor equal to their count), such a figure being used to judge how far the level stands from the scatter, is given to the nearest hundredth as 9.02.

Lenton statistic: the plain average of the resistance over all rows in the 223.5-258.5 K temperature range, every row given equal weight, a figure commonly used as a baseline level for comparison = 9.5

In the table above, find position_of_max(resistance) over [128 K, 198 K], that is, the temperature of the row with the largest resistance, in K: 181.0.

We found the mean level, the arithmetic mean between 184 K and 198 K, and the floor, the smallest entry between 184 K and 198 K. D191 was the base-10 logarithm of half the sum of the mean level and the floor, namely 0.975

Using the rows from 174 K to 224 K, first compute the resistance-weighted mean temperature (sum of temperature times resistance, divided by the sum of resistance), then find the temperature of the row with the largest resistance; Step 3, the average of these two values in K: 189.6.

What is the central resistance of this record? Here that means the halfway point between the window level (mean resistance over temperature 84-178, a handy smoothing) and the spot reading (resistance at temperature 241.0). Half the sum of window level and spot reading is 8.8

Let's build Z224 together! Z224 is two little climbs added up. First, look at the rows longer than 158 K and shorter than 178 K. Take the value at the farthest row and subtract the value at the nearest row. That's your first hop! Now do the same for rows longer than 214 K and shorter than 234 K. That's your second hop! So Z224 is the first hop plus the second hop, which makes 3.7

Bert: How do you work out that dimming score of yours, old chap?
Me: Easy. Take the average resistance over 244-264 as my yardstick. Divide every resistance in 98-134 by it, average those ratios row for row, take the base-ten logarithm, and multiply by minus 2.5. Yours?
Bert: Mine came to 0.02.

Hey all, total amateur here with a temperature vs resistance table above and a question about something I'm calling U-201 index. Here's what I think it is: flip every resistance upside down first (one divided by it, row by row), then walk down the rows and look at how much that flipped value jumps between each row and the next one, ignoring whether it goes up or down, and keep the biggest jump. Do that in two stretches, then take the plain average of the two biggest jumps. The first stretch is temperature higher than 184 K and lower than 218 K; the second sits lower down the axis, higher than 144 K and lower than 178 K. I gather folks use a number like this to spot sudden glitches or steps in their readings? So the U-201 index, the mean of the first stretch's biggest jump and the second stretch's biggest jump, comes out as 0.034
